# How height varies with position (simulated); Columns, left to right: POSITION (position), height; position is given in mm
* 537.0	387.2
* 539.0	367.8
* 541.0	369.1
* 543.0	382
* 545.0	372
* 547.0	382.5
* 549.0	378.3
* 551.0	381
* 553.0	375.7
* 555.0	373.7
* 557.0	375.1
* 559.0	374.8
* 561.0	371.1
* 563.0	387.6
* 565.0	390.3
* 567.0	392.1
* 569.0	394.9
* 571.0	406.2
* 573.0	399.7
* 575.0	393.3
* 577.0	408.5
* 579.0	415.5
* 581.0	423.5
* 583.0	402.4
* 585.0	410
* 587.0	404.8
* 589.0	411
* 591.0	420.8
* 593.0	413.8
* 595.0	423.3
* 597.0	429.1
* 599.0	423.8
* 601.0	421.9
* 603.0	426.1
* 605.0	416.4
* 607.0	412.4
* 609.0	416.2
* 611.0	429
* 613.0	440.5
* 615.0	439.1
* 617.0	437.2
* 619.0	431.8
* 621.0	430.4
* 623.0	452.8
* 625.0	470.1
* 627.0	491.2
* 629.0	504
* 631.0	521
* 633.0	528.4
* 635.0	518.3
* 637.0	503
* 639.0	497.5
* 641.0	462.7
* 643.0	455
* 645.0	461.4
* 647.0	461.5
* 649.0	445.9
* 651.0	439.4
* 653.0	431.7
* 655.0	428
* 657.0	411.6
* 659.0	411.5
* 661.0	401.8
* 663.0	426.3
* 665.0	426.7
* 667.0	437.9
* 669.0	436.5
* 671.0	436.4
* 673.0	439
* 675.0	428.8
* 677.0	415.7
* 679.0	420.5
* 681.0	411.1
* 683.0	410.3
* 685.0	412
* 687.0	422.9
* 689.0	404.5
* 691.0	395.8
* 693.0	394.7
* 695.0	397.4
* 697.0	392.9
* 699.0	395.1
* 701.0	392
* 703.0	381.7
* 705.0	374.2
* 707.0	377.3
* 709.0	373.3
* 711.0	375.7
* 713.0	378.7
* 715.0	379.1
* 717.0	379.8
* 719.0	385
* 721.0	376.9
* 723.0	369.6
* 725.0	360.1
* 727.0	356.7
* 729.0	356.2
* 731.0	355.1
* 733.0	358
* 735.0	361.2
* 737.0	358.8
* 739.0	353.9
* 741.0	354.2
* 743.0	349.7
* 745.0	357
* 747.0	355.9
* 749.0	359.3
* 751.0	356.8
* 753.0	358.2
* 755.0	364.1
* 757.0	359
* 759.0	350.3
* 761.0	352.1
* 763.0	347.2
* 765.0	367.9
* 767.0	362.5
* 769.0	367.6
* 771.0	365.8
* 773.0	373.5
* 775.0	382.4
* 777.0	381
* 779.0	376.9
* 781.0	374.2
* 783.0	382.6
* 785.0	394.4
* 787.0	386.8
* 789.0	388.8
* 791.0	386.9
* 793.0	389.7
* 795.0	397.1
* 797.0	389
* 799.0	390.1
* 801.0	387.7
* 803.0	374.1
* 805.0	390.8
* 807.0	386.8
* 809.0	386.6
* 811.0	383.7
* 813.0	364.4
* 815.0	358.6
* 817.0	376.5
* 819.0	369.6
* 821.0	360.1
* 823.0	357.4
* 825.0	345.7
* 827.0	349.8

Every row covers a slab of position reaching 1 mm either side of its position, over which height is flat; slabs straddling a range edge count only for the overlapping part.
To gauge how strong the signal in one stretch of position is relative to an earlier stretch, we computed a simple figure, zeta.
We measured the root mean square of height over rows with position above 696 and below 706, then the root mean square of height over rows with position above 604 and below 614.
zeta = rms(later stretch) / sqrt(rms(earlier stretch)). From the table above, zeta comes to 18.8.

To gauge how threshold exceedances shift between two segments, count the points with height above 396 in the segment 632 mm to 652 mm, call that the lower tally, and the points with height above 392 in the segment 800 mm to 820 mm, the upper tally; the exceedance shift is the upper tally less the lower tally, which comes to -10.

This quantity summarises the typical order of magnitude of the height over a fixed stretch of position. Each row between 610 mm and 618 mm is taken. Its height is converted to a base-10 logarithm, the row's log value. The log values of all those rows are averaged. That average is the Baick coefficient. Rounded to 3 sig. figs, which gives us 2.64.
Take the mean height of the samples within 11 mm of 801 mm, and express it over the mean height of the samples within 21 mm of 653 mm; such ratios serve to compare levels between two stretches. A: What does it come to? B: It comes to 0.86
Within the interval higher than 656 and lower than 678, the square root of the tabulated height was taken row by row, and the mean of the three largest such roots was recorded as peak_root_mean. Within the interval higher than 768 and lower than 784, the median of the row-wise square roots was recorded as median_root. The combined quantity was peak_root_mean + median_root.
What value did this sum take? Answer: 40.3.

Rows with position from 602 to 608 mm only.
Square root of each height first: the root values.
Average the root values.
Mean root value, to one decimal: 20.5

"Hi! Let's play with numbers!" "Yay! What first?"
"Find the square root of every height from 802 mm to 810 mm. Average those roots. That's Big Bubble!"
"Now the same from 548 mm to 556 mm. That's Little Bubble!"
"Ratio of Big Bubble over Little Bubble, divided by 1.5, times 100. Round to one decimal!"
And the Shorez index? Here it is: 67.3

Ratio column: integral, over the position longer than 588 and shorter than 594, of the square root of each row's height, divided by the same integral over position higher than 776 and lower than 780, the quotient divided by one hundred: 0.016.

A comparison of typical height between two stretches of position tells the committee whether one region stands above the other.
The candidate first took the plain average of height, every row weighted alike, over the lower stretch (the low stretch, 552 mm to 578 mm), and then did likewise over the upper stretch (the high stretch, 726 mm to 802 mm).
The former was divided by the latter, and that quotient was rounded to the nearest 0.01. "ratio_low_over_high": 1.05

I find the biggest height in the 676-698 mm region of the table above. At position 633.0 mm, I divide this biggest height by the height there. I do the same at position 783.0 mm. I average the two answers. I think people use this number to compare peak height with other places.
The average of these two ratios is 0.95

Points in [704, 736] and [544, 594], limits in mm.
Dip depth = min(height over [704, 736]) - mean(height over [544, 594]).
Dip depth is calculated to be -39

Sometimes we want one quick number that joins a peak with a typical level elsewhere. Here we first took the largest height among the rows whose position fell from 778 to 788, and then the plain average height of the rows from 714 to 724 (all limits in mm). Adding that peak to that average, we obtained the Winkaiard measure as 772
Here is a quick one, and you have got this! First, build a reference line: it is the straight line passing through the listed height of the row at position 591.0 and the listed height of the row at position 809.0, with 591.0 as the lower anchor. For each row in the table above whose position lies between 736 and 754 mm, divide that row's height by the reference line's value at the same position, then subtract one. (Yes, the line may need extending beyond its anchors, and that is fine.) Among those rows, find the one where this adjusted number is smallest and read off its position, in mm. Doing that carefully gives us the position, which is 743.0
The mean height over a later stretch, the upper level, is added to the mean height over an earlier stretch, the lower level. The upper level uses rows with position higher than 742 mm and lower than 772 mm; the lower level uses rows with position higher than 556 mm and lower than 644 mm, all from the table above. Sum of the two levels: 790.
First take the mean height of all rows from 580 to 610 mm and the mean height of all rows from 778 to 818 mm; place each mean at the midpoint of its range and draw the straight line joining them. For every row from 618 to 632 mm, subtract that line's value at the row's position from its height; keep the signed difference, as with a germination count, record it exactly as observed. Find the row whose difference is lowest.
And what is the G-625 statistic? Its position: 621.0 mm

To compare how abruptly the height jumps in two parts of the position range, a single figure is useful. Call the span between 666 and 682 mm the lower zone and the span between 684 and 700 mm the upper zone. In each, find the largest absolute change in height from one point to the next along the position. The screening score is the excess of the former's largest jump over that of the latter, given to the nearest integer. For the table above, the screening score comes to -5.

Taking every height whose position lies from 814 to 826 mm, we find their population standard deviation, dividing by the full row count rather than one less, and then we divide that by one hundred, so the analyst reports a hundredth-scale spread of 0.097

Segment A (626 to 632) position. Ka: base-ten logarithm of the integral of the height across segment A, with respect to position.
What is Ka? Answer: 3.48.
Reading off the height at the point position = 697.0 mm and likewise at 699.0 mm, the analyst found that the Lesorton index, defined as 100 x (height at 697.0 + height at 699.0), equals 78800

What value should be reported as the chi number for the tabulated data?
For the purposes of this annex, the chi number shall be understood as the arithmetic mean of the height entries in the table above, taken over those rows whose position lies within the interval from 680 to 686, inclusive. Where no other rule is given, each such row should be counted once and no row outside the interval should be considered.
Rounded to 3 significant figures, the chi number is 411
